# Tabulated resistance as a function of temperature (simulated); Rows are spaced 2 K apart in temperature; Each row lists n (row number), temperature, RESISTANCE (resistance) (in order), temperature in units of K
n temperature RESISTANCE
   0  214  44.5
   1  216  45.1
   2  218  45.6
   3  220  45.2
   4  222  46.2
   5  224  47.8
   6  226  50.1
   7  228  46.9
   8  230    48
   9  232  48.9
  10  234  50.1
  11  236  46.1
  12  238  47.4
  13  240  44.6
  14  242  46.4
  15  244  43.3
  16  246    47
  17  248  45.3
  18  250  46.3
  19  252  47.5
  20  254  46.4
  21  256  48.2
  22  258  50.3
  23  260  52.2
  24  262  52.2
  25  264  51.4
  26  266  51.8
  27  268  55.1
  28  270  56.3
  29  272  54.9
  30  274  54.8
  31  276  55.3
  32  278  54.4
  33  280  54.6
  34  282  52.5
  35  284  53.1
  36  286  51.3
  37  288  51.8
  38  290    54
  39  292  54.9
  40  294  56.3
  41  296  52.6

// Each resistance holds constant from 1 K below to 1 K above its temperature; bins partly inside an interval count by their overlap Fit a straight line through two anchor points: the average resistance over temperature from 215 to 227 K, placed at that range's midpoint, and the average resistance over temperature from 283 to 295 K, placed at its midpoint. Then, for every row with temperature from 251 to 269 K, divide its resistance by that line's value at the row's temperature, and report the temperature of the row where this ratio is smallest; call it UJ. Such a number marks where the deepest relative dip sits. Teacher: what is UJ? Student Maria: 254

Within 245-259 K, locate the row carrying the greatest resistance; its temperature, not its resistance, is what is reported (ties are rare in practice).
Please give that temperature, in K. 258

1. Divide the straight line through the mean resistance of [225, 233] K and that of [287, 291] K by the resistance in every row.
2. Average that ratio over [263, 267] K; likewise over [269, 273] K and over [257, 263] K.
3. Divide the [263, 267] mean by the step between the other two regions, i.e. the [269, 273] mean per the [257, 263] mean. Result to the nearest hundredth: 1.05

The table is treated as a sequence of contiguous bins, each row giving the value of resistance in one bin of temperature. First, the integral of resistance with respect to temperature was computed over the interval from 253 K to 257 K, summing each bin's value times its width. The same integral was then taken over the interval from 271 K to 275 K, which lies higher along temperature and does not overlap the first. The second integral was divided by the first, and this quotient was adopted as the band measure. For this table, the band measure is 1.16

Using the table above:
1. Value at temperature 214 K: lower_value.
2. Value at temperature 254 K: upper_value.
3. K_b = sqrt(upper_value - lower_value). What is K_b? 1.4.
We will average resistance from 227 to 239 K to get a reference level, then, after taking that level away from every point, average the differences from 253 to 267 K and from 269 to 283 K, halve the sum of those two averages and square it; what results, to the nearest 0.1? 21.4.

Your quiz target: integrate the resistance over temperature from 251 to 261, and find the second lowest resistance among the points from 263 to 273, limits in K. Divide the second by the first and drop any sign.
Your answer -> 0.106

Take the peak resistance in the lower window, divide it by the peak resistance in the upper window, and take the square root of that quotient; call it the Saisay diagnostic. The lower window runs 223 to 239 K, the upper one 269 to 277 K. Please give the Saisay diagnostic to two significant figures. 0.94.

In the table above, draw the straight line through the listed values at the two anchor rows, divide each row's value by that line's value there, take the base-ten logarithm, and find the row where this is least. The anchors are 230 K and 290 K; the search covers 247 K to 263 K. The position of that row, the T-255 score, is 248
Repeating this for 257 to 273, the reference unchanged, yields 258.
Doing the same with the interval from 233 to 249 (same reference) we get 244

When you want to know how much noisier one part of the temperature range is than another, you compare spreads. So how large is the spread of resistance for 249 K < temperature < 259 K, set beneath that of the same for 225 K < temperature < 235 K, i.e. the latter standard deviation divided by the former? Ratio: 0.85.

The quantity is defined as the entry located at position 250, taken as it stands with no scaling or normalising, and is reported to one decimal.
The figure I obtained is 46.3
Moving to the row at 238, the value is 47.4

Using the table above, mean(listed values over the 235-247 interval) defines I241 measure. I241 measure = 45.8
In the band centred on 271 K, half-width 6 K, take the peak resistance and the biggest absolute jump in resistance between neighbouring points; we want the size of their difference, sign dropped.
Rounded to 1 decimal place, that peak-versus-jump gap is 53.0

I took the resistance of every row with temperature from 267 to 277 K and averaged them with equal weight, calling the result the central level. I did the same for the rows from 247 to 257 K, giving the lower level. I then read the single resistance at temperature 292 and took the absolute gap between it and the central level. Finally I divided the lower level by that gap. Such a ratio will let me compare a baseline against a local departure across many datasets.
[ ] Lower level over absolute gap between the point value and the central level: 123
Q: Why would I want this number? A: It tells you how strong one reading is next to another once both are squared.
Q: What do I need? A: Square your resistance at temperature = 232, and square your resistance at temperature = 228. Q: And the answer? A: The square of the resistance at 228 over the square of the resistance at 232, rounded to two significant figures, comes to 0.92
